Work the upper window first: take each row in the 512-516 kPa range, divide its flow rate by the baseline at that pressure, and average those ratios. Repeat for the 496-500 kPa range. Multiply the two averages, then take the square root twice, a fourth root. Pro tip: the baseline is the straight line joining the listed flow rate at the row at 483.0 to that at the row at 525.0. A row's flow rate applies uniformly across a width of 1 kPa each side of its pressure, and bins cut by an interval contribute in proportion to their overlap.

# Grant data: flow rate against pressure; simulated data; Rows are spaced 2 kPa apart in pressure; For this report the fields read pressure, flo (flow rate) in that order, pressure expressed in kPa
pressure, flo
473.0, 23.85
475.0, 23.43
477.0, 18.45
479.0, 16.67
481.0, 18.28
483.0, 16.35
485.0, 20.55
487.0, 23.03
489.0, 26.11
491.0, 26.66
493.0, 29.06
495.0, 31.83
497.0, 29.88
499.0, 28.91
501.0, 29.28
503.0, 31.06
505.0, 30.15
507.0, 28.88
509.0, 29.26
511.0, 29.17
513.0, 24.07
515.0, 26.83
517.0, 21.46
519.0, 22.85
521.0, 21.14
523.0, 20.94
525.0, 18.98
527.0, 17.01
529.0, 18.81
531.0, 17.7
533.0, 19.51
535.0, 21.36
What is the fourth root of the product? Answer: 1.24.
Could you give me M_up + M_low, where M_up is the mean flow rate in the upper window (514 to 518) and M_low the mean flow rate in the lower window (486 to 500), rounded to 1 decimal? 52.1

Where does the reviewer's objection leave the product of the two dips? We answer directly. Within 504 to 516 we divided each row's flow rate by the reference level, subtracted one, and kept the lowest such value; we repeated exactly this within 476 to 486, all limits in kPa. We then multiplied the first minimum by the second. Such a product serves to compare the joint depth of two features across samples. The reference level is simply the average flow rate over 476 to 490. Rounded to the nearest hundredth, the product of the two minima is -0.04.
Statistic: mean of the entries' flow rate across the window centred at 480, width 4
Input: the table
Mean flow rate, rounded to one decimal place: 17.5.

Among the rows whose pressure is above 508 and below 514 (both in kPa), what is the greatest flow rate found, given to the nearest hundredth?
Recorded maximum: 29.26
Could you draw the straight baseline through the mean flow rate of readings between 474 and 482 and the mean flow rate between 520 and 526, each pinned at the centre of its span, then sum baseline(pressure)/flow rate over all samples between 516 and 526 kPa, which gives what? 4.8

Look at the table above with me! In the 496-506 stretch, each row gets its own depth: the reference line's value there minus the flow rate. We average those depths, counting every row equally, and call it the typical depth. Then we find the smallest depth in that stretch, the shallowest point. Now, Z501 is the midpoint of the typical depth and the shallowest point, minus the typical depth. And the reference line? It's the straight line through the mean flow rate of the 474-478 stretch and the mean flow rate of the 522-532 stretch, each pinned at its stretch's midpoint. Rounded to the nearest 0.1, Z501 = -0.6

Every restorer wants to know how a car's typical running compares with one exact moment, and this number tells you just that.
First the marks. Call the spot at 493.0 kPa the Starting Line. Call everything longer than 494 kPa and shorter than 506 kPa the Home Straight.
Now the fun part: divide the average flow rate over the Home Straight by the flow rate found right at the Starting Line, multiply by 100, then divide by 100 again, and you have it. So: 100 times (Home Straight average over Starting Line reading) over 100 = 1.0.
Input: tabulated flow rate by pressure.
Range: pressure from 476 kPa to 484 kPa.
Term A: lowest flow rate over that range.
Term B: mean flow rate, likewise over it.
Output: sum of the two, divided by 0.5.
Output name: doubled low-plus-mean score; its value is 68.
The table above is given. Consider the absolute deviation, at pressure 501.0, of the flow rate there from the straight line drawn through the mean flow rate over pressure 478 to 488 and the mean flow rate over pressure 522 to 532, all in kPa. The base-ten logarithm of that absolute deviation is 1.0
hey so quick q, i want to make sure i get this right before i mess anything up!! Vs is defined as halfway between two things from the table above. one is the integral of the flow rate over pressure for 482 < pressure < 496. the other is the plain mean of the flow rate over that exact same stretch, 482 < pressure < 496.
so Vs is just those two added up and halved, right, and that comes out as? 186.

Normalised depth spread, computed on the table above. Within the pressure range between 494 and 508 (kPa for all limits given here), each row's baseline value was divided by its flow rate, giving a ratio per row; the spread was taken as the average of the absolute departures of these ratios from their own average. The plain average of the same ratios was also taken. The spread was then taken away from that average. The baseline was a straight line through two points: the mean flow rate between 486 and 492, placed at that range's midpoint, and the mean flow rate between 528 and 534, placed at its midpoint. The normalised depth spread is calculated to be 0.76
